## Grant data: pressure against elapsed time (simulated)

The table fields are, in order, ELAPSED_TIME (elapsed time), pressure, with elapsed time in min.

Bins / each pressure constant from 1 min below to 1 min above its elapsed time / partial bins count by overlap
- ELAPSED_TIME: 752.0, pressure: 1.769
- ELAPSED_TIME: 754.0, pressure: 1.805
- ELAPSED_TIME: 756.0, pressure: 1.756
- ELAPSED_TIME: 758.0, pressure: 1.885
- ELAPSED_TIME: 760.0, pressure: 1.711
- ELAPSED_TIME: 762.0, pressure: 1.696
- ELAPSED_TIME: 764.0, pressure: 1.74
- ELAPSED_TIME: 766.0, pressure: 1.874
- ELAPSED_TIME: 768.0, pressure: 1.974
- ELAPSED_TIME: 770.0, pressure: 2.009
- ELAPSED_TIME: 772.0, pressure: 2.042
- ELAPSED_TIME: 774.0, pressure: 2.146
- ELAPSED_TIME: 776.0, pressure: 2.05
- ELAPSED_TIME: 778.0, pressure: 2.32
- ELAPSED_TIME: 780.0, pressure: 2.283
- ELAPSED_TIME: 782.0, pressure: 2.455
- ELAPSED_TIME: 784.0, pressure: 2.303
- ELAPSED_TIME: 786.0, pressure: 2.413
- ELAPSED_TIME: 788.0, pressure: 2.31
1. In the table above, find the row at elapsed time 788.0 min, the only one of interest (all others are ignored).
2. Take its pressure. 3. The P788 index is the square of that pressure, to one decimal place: 5.3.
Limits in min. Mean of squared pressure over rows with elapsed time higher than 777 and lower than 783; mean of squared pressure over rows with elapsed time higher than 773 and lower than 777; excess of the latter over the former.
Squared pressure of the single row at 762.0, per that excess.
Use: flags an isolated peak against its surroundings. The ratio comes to -2.5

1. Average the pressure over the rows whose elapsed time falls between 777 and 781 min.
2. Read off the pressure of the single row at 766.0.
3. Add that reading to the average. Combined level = 4.18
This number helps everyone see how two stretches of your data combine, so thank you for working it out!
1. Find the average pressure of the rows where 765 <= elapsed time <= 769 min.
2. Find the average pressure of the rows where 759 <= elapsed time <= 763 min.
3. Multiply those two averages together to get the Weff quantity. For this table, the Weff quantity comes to 3.3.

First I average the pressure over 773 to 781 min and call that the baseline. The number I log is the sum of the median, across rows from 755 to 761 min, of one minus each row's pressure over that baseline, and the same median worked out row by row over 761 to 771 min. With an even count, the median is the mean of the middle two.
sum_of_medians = 0.35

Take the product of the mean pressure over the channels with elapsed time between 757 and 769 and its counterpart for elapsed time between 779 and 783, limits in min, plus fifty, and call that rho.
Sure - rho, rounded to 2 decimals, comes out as 54.30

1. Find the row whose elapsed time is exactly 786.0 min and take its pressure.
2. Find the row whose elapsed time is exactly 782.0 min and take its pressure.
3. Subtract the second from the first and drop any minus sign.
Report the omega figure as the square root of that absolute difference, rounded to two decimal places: 0.20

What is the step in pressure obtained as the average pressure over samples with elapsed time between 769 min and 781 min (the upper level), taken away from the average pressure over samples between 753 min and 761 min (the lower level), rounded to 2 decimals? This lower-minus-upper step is -0.35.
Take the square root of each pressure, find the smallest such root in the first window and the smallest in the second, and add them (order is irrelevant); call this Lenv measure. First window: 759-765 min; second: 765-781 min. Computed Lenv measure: 2.67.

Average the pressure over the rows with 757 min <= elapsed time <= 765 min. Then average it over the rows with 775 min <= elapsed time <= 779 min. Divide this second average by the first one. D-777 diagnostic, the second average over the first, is 1.24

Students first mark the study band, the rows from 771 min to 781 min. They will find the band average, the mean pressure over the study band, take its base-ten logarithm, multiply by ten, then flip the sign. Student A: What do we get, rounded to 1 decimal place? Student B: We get -3.4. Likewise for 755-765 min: -2.4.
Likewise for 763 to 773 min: -2.9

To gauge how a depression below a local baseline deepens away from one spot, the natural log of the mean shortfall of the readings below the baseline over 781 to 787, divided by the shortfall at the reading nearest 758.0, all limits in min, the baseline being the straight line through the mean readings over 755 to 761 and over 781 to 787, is -34.2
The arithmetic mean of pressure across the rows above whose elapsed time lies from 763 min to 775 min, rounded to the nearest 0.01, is 1.96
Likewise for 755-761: 1.78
